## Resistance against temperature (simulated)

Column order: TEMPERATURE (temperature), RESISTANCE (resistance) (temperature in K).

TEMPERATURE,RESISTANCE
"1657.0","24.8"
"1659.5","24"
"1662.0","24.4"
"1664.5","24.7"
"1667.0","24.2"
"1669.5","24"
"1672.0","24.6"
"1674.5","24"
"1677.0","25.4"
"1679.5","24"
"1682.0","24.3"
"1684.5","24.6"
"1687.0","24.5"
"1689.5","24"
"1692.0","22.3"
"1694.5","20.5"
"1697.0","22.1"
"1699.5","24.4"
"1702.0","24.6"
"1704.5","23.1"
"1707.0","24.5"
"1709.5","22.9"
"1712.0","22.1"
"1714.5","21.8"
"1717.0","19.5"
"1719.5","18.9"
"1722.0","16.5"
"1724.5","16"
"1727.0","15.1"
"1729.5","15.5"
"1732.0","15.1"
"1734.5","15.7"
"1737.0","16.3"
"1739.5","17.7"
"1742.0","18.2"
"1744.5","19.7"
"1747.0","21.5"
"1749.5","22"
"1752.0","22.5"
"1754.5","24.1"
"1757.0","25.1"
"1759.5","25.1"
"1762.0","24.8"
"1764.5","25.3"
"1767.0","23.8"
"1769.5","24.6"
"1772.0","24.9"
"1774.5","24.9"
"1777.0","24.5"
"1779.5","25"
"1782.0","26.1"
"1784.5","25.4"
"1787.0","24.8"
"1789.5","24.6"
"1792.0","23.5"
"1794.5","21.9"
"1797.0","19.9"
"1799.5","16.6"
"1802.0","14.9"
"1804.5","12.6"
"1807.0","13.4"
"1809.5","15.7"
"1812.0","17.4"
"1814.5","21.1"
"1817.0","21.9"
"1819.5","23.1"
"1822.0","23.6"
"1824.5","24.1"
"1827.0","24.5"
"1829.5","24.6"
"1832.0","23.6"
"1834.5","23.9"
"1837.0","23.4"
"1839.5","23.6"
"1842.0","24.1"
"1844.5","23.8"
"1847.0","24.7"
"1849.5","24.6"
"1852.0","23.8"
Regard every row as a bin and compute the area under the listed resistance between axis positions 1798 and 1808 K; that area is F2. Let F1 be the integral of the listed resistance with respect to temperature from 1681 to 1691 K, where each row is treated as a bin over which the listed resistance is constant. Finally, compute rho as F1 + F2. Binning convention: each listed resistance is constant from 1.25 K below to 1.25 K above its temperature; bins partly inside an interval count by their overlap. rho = 388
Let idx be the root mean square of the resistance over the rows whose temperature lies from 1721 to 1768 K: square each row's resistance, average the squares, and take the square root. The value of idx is 20.4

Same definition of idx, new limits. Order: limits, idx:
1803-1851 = 22.1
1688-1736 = 20.5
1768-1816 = 21.6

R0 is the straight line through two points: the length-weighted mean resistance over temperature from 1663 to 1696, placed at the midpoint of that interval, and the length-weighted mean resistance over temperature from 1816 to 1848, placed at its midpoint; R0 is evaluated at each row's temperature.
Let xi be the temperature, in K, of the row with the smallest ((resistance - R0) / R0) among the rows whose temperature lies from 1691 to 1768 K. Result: 1727.0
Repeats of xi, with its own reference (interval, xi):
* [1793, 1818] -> 1804.5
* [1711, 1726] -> 1724.5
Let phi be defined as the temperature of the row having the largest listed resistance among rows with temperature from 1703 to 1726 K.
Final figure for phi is 1707.0 K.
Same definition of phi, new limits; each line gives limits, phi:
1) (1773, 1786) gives 1782.0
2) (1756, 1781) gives 1764.5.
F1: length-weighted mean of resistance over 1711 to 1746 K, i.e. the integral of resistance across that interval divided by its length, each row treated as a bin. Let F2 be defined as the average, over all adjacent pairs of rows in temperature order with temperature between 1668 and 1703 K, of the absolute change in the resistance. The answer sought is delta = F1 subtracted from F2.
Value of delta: -17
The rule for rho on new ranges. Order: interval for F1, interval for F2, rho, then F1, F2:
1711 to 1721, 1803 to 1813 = 351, 204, 147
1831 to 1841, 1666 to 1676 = 479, 236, 242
